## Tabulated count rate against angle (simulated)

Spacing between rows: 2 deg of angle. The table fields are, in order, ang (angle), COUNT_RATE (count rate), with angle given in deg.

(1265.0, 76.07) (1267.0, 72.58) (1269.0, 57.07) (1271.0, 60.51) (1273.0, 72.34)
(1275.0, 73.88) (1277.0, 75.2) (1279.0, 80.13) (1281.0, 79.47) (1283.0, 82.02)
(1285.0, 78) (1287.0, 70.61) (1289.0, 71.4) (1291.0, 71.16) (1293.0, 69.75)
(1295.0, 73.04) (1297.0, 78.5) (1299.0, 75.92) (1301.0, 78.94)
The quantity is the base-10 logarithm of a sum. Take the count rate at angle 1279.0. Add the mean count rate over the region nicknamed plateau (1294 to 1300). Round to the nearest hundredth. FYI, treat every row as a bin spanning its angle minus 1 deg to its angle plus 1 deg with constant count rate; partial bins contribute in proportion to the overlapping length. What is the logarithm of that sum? 2.19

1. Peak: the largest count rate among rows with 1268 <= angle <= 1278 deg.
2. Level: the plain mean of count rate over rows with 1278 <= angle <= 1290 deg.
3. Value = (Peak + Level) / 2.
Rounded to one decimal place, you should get 76.1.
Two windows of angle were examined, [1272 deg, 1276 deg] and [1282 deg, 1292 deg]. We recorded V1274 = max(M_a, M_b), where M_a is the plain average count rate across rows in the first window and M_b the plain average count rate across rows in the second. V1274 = 74.6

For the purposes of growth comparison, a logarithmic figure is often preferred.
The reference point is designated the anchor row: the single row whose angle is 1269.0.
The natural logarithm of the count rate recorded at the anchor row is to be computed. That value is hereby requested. 4.04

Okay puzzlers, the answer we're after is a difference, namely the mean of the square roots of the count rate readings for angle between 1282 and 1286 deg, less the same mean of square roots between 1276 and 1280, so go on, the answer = 0.13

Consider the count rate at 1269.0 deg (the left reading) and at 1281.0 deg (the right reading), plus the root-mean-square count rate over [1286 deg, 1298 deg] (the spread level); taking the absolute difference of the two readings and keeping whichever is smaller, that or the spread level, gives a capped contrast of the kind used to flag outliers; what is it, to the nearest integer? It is 22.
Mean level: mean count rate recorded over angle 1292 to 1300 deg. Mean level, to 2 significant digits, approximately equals 74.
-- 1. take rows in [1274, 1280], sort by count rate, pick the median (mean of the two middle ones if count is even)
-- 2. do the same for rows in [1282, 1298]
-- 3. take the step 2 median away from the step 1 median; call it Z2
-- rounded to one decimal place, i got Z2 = 3.0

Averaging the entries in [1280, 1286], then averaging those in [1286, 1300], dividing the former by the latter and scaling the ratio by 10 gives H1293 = 10.9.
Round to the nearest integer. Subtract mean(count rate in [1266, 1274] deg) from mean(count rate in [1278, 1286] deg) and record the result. 14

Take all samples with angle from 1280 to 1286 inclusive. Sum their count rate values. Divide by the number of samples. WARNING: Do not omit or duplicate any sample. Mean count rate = 80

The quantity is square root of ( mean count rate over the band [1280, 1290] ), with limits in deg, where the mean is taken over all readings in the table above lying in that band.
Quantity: 8.73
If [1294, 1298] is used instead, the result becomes 8.70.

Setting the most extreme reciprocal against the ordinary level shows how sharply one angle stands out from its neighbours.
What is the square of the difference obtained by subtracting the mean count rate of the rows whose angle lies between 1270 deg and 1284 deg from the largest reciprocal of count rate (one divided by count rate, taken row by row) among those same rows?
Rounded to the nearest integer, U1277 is 5591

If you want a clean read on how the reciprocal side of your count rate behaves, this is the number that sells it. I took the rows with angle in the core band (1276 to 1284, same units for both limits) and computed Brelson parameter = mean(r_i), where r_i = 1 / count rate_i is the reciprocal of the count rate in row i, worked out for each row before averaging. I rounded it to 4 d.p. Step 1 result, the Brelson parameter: 0.0126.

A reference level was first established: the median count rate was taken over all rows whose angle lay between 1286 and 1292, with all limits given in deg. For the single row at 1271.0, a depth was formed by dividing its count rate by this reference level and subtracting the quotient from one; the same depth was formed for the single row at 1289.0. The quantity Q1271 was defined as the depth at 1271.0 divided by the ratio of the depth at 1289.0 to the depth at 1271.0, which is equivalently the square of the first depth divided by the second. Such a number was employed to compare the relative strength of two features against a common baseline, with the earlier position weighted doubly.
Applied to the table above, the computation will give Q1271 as -6.64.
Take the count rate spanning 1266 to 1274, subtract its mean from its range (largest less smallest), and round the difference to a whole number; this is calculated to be -50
